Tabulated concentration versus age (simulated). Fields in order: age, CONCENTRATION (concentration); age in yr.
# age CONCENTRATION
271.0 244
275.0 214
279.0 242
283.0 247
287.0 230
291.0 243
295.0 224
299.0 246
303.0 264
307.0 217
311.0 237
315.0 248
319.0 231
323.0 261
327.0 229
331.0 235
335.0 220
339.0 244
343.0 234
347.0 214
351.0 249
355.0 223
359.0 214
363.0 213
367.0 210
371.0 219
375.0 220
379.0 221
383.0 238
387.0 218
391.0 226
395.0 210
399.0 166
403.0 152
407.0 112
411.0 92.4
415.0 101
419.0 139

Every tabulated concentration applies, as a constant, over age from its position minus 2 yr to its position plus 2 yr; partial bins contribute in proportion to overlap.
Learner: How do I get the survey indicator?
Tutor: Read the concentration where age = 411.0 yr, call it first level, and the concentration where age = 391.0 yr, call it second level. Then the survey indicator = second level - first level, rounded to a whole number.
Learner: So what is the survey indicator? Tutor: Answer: 134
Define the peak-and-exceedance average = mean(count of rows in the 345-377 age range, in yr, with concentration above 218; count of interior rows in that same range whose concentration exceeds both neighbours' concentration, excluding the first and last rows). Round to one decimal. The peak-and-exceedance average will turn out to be 2.5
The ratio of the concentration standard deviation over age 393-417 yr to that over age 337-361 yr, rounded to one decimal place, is 3.0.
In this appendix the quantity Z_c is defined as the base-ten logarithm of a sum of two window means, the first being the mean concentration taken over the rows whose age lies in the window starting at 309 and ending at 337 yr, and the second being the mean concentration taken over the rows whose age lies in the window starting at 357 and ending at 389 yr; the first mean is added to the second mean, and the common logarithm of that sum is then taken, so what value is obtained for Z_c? 2.66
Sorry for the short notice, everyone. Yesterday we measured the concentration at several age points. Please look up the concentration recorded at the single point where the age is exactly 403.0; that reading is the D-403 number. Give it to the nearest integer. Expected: 152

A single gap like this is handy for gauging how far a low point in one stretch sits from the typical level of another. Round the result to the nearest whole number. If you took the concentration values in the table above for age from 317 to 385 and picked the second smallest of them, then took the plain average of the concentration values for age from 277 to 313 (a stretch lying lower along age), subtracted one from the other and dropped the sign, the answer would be 26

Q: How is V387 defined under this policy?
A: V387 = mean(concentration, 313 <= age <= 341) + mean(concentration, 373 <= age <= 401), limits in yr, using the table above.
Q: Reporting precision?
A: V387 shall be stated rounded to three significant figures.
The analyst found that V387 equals 452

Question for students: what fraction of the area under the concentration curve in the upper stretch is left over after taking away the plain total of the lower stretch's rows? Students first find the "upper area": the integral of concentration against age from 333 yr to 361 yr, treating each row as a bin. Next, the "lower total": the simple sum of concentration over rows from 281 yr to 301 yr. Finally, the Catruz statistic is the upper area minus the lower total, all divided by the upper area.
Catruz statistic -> 0.81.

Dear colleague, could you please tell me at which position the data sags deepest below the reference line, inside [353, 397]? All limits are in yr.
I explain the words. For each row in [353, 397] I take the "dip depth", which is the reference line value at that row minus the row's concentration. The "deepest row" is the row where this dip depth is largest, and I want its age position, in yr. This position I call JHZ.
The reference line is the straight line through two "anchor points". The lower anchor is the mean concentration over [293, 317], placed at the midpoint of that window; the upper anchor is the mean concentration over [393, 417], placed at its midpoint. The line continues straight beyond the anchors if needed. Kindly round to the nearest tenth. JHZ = 359.0 yr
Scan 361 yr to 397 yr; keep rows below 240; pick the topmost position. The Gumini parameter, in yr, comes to 395.0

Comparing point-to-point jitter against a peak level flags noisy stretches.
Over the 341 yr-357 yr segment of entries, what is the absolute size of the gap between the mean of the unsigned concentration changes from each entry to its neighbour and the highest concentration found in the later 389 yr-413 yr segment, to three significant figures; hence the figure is 199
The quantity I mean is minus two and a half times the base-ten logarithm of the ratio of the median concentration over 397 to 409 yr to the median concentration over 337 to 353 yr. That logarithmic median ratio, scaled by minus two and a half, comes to 0.49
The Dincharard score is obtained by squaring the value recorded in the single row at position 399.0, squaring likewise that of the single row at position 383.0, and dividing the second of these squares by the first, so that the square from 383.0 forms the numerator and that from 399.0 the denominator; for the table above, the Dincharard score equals 2.1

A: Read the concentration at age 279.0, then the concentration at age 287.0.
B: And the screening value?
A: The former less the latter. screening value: 12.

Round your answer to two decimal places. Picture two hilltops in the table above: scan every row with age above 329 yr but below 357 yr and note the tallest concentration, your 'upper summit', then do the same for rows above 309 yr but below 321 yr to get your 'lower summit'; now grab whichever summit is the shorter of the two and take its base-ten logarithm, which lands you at 2.39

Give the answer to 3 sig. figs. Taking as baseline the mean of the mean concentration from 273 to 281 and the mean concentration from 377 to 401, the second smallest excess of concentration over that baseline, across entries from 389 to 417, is -120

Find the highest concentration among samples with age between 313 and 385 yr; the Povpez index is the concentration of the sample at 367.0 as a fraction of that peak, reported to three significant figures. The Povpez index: 0.805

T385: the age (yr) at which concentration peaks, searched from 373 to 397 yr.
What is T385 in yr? 383.0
